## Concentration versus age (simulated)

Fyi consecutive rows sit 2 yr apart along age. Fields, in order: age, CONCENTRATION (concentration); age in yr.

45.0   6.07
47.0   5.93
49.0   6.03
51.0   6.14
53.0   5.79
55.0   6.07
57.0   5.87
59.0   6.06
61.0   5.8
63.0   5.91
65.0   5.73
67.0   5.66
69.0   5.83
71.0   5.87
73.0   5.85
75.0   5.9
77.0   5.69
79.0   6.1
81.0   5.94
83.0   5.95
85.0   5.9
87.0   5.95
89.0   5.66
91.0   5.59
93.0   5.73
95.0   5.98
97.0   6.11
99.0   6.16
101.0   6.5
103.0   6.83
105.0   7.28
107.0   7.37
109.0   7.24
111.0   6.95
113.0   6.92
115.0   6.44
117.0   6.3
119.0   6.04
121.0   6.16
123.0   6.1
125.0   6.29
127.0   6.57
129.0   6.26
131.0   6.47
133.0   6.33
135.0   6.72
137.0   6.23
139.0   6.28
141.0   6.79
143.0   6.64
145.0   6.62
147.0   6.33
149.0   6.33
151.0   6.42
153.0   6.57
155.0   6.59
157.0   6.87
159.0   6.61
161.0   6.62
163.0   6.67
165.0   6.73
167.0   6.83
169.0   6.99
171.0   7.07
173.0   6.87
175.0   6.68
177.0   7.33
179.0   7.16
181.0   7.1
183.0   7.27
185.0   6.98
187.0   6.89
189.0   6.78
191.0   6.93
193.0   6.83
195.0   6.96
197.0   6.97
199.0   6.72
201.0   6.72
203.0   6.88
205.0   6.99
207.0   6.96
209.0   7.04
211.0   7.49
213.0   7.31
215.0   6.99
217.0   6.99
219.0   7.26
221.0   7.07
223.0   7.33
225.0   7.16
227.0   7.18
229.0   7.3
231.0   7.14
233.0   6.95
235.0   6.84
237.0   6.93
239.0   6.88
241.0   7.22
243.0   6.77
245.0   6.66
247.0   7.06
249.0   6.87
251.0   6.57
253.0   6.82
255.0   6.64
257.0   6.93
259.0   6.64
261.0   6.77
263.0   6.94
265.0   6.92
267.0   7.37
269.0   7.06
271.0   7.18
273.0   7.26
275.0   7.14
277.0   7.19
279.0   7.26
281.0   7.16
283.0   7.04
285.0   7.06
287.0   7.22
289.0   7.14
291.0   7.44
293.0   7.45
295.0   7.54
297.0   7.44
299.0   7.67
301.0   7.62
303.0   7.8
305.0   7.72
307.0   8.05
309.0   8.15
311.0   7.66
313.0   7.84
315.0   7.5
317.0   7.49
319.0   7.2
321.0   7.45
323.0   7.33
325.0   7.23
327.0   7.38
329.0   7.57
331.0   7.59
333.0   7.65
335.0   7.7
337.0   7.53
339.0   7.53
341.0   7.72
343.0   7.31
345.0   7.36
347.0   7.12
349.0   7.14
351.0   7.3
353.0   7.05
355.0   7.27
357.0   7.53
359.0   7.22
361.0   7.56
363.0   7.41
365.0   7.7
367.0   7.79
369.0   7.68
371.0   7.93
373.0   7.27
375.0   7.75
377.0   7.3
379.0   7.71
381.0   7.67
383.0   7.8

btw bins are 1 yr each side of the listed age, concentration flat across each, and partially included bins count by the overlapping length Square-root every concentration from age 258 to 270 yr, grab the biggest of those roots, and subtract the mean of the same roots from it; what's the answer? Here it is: 0.079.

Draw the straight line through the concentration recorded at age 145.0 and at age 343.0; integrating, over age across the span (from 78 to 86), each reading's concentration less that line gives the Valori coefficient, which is -3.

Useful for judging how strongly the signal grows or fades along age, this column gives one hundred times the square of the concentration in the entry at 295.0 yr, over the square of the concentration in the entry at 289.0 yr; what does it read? 112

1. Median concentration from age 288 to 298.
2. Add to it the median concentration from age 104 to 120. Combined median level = 14.4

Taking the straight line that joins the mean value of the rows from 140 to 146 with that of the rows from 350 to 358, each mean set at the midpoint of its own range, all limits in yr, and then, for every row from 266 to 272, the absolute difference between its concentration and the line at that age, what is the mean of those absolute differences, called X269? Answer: 0.16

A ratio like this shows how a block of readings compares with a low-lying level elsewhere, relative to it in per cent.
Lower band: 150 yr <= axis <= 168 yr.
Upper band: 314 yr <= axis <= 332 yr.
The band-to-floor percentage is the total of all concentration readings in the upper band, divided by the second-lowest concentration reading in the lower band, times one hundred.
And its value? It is 1016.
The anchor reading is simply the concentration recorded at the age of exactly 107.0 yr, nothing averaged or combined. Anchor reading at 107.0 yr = 7.37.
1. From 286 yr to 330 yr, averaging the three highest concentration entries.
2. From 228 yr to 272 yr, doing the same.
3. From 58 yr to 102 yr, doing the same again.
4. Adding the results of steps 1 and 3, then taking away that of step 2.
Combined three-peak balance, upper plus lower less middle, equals 7.0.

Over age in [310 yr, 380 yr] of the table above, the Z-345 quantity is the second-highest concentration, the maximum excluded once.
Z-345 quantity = 7.84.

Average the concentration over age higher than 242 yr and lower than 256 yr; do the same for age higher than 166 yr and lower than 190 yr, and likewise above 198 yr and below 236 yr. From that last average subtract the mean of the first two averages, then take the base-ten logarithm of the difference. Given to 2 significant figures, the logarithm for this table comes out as -0.73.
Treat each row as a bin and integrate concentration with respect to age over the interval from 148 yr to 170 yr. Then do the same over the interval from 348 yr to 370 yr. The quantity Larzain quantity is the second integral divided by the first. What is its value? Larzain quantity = 1.11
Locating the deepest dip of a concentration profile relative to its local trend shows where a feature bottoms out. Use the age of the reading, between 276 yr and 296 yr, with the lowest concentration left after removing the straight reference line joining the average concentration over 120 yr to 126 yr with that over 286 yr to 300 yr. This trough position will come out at 283.0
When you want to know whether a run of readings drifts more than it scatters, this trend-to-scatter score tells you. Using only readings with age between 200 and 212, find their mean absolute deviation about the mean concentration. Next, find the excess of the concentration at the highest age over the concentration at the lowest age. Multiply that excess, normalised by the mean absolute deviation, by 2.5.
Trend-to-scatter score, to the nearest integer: 11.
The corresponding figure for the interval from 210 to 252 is -12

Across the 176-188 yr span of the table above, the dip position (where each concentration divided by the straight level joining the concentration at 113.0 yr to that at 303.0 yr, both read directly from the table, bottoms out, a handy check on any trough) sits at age 187.0 yr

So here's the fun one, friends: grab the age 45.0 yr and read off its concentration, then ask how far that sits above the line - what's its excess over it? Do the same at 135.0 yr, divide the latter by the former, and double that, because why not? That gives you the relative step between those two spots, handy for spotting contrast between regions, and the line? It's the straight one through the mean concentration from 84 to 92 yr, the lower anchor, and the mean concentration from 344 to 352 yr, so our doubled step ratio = 2.5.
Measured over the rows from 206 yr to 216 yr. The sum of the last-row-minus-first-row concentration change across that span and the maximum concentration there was 7.5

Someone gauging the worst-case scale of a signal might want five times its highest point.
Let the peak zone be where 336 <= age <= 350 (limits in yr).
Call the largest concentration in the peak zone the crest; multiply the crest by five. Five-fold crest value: 38.6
